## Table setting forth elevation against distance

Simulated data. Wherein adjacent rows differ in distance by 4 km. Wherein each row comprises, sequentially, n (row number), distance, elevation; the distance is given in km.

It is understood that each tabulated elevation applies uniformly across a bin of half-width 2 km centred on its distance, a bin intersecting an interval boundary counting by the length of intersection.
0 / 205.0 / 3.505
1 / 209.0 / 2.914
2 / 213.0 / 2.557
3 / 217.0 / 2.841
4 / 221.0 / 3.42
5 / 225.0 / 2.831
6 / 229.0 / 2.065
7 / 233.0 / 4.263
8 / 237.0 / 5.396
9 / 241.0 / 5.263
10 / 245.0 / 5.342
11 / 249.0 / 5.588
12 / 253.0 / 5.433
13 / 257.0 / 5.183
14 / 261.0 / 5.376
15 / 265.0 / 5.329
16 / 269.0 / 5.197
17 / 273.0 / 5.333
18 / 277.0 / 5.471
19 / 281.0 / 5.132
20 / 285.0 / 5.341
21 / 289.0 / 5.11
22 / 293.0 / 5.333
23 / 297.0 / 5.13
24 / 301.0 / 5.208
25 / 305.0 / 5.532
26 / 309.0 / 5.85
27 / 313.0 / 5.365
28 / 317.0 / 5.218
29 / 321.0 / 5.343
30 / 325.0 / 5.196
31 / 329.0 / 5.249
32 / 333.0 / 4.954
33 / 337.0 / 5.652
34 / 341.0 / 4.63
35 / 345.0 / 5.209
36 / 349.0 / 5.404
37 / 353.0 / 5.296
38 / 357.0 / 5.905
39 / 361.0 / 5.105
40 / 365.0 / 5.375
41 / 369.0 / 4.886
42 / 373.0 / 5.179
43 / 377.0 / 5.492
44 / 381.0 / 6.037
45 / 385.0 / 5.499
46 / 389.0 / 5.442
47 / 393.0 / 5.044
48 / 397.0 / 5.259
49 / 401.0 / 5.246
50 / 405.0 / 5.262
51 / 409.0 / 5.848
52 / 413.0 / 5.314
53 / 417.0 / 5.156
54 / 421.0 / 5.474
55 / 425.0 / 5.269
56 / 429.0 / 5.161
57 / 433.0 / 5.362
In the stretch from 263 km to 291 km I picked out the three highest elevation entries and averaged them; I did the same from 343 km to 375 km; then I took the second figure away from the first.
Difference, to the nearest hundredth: -0.18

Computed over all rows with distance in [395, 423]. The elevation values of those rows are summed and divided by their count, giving 5.37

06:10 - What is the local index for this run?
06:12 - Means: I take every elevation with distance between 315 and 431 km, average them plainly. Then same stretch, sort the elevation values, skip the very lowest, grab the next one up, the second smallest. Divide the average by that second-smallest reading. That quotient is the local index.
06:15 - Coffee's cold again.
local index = 1.09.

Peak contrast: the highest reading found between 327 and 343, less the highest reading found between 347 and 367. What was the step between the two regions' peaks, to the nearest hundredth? -0.25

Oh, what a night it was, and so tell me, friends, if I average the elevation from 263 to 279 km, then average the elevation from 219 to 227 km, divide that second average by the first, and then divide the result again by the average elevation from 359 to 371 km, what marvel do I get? 0.114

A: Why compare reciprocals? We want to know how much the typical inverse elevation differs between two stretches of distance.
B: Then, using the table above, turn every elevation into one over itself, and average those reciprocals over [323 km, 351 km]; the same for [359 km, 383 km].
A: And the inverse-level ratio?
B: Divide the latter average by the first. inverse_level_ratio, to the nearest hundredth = 0.97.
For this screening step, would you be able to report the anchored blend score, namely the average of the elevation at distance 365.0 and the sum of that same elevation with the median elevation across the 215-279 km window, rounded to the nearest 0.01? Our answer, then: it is 8.02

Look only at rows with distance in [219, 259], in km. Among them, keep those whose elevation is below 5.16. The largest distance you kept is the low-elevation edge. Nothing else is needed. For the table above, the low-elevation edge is 233.0 km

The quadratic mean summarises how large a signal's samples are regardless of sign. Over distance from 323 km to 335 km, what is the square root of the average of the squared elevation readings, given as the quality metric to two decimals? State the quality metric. 5.13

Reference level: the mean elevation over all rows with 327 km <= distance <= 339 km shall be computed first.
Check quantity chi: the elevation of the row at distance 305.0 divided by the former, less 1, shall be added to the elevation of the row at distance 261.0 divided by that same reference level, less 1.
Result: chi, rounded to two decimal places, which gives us 0.06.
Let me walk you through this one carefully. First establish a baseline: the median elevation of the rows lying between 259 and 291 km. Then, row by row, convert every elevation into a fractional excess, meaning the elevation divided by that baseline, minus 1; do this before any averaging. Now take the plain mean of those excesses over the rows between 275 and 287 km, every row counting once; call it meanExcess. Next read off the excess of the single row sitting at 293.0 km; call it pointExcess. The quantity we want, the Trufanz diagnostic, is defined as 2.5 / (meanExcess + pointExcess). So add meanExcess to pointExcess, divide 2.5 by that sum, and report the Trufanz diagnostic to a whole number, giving -930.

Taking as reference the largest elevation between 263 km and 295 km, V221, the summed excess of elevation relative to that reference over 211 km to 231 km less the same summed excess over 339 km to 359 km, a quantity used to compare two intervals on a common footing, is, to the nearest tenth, -12.7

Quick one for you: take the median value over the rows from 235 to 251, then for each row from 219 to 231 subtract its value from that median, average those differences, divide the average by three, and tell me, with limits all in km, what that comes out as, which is 0.87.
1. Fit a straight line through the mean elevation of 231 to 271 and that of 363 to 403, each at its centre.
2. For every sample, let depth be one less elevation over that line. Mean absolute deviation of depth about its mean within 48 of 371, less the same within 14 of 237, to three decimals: -0.175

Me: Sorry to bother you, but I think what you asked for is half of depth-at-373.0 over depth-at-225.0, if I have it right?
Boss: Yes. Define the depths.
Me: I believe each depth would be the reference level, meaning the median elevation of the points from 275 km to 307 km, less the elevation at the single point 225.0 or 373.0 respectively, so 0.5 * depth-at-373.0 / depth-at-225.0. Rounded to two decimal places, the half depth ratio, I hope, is 0.02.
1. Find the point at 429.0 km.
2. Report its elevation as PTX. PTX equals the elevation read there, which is 5.161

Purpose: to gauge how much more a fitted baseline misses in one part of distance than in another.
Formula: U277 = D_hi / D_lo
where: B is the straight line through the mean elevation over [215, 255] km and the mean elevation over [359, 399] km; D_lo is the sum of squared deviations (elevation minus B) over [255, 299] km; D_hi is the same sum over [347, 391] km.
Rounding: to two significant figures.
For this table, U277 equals 0.24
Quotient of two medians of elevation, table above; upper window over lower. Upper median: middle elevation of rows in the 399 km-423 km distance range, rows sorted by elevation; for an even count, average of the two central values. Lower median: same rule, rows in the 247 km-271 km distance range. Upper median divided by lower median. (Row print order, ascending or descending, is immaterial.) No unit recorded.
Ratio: 0.99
